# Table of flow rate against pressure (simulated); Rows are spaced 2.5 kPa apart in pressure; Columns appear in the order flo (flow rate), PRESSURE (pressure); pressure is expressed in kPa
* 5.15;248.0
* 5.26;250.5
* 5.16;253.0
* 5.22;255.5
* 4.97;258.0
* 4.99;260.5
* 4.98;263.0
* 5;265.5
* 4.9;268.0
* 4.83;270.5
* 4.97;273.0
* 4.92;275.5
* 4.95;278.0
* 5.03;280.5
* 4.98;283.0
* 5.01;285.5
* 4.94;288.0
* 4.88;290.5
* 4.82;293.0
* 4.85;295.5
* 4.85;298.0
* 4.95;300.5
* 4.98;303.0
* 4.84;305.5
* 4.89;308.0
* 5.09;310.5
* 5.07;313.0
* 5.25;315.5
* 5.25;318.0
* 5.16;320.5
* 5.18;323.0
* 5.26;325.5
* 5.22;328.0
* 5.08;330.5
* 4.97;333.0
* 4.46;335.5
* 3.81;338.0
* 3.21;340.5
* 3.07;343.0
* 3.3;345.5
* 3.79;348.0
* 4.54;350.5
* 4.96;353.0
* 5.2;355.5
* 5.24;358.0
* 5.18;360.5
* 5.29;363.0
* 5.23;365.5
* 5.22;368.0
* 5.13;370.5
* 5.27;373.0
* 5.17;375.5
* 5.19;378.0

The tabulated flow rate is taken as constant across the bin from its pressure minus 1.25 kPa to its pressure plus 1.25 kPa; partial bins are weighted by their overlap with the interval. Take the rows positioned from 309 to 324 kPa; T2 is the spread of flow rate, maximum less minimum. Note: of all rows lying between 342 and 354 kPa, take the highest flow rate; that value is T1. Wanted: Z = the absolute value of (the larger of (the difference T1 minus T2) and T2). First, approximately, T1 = 4.96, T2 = 0.180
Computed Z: 4.78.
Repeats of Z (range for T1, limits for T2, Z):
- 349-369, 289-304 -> 5.13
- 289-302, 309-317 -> 4.77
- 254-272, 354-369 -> 5.11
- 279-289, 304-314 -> 4.78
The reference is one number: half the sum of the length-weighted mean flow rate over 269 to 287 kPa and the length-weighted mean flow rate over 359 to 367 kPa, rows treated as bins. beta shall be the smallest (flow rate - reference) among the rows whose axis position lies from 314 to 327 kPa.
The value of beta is 0.1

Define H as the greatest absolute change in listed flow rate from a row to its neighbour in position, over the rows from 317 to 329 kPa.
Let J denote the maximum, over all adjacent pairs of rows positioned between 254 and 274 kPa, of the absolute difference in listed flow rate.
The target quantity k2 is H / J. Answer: 0.4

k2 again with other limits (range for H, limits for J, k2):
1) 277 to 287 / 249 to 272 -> 0.3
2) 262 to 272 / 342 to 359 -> 0.1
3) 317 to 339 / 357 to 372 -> 5.9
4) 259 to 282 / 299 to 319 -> 0.7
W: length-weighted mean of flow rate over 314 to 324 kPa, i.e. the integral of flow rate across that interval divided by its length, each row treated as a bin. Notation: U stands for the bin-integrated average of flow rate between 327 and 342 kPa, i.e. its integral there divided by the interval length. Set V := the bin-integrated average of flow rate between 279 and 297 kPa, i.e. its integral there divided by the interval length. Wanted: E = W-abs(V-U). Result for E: 4.7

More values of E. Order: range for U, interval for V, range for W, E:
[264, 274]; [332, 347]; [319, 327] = 4.1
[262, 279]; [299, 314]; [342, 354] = 3.9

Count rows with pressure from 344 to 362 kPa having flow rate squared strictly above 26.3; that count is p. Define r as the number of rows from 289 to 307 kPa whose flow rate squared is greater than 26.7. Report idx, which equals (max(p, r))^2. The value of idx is 9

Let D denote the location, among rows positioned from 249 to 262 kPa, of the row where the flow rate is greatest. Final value 250.5 kPa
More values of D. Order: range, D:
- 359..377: 363.0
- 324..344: 325.5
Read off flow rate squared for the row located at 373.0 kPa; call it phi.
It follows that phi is 27.8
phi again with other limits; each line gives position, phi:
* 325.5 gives 27.7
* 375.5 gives 26.7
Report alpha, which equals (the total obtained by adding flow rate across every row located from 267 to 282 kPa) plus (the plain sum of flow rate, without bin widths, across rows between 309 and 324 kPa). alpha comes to 60.6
